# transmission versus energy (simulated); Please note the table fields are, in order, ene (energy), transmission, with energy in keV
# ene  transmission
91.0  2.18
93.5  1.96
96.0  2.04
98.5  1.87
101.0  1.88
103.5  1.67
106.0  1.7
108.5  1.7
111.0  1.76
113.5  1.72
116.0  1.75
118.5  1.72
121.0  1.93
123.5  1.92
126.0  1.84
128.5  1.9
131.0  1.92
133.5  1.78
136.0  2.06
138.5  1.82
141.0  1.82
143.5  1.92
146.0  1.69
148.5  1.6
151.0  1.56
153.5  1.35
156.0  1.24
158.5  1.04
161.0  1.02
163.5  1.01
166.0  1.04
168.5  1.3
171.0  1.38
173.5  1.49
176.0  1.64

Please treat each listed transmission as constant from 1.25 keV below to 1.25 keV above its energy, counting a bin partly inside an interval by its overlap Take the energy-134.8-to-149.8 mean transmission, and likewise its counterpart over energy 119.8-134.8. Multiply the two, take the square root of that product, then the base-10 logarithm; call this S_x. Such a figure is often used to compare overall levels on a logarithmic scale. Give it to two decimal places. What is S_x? 0.27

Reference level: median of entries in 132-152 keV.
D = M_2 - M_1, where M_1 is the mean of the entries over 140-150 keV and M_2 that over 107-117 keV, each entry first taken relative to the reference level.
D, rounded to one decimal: 0.0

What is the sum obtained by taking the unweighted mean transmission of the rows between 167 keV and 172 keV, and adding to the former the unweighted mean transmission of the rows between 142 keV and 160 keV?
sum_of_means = 2.8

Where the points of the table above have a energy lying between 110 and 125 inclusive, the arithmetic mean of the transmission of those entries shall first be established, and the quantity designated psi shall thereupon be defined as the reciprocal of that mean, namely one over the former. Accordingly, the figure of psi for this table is 0.56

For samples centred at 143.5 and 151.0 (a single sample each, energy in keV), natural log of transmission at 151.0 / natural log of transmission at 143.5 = 0.68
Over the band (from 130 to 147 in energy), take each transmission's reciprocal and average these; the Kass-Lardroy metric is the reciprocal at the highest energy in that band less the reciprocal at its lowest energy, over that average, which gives 0.13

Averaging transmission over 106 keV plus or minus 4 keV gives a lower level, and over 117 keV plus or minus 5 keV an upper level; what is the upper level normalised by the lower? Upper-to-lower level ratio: 1.05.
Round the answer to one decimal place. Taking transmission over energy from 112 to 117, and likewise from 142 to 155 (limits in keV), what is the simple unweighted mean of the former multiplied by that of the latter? 2.8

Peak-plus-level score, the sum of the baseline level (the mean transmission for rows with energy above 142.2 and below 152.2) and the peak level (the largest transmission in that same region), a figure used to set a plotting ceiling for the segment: 3.6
